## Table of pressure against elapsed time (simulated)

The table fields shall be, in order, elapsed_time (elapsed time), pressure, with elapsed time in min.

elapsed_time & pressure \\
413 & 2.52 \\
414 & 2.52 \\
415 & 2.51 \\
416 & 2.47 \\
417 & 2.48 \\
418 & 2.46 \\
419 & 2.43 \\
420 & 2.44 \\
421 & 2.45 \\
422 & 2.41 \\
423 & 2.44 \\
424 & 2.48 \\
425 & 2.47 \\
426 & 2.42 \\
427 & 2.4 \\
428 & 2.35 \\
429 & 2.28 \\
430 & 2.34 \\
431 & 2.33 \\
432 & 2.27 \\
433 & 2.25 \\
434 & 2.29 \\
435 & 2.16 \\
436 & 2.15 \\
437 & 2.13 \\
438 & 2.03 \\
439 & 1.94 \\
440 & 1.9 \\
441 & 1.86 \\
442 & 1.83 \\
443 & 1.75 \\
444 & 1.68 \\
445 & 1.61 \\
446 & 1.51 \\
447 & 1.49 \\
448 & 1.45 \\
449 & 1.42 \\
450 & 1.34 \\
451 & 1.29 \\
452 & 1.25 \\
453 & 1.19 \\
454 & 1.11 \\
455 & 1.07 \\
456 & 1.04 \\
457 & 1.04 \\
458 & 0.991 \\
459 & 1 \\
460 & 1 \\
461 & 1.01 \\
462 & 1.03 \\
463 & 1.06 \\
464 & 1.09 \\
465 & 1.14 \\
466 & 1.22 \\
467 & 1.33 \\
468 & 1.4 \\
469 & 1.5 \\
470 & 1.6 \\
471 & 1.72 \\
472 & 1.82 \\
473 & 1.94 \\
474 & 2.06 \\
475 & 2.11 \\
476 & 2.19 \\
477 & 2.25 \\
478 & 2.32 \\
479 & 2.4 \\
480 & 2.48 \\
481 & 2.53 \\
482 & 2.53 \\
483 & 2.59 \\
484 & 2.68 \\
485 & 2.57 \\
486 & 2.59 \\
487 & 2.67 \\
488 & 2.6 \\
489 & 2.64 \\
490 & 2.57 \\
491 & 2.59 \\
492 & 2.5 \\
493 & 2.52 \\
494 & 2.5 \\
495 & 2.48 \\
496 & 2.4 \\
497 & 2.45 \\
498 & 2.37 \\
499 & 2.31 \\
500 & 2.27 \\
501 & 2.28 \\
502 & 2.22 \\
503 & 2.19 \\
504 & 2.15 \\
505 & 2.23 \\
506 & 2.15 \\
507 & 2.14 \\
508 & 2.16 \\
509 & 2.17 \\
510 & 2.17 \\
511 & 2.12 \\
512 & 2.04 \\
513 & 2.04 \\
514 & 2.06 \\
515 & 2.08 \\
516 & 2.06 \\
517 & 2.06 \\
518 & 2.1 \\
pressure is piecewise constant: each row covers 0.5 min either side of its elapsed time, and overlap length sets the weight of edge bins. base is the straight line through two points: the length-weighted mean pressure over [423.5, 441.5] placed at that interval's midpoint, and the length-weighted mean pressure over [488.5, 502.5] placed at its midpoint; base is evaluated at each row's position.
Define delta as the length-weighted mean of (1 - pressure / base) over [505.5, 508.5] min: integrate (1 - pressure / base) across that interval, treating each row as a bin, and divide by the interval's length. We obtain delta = 0.13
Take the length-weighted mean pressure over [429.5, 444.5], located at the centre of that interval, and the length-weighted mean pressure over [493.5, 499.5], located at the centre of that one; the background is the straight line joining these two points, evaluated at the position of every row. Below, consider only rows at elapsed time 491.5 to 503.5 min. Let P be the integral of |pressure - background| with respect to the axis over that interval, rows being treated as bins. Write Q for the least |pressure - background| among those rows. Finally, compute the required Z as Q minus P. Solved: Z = -1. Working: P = 1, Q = 0.02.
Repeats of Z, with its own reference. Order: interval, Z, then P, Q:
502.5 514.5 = -4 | 4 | 0.24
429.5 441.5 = -2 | 2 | 0.04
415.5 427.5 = -5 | 6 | 0.40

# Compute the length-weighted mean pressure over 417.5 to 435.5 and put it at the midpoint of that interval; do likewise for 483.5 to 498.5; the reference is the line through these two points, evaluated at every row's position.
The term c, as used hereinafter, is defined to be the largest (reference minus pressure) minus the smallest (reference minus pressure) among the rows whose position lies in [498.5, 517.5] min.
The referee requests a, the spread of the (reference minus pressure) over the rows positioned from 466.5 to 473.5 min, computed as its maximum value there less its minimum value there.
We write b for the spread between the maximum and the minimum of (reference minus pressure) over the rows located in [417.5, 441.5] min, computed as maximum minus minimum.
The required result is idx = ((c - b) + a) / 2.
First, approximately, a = 0.59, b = 0.67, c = 0.31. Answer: 0.12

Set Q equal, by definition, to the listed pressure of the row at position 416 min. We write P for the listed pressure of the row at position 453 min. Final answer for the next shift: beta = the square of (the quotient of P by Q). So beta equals 0.2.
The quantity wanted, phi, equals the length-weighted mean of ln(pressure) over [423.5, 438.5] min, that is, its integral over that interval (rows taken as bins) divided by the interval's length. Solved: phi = 0.8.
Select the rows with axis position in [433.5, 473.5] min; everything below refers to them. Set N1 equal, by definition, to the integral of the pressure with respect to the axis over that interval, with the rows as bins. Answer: 59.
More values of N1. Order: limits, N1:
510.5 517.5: 14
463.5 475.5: 19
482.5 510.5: 67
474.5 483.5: 21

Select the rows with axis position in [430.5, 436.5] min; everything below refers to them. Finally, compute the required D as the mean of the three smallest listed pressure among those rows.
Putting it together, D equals 2.19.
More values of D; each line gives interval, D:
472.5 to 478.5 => 2.04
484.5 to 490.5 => 2.58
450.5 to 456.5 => 1.07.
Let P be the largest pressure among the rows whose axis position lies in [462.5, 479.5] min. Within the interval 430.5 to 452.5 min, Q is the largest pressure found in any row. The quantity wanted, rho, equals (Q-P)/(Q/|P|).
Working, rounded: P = 2.4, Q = 2.33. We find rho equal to -0.1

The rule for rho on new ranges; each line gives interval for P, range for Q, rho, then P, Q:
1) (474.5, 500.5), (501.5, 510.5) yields -0.5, 2.68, 2.23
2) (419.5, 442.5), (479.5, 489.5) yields 0.2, 2.48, 2.68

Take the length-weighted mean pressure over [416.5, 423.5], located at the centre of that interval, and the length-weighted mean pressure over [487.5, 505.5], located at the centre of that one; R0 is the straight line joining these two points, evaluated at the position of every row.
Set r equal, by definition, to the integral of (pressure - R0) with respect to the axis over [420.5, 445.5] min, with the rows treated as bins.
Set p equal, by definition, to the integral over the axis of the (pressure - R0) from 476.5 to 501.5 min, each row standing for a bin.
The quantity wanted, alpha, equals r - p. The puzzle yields -9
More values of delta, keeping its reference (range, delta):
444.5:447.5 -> 0.32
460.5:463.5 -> 0.56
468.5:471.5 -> 0.32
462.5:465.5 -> 0.53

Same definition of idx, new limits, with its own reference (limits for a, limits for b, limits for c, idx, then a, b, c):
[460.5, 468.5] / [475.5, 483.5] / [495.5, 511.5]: 0.18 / 0.37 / 0.38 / 0.37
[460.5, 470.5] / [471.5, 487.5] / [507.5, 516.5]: -0.06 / 0.57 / 0.83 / 0.14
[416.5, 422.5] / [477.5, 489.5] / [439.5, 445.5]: 0.02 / 0.08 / 0.34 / 0.30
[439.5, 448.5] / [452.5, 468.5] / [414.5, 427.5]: 0.12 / 0.47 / 0.38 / 0.14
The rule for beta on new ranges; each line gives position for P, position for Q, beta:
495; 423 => 1.0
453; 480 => 0.2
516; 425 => 0.7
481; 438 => 1.6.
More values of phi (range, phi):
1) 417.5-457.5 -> 0.6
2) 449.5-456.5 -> 0.2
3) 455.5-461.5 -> 0.0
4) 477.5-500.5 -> 0.9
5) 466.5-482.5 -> 0.7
